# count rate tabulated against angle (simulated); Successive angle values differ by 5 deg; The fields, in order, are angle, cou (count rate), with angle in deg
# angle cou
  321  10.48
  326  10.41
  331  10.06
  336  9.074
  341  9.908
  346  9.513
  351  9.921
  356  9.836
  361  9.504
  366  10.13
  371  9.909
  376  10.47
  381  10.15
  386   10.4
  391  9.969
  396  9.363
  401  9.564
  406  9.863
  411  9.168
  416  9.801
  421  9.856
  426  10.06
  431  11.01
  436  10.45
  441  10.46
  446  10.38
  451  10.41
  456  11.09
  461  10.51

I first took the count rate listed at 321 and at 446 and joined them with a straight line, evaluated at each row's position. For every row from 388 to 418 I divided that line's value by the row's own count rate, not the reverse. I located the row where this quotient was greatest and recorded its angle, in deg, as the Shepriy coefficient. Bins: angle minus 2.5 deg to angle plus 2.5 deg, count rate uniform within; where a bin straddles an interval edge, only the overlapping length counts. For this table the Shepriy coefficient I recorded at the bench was 411 deg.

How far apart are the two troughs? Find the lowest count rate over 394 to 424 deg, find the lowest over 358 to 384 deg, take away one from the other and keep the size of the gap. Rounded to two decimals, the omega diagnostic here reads 0.34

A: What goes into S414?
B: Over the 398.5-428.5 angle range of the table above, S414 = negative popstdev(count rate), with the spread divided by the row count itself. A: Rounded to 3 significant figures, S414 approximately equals -0.286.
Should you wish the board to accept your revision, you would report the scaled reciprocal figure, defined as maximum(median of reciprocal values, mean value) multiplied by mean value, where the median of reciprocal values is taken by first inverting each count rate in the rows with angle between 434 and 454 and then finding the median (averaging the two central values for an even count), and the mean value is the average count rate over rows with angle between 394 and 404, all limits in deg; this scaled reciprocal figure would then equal 90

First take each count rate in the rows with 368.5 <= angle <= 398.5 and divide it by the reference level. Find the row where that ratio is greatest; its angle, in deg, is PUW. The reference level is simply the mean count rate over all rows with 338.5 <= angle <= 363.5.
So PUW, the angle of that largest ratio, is 376 deg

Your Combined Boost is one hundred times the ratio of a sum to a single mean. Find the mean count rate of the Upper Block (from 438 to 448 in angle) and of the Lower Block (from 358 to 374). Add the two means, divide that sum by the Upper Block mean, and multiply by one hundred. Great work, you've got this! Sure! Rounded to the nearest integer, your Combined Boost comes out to 195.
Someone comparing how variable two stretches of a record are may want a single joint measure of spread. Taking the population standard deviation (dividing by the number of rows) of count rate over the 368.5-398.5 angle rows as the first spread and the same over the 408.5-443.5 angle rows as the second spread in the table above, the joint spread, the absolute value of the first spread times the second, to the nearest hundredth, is 0.20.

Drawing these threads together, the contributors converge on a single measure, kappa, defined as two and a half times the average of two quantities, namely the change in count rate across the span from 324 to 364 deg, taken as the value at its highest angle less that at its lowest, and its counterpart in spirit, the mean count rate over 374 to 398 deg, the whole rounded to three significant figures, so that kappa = 11.5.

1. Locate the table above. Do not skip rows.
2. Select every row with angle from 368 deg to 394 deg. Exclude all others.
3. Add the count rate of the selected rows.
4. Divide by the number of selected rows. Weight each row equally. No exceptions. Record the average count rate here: 10.2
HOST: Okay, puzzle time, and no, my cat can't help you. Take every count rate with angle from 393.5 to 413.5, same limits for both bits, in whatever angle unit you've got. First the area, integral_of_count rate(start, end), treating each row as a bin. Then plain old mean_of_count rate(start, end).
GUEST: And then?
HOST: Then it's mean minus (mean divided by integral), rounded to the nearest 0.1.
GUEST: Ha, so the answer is 9.4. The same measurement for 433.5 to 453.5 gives 10.4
